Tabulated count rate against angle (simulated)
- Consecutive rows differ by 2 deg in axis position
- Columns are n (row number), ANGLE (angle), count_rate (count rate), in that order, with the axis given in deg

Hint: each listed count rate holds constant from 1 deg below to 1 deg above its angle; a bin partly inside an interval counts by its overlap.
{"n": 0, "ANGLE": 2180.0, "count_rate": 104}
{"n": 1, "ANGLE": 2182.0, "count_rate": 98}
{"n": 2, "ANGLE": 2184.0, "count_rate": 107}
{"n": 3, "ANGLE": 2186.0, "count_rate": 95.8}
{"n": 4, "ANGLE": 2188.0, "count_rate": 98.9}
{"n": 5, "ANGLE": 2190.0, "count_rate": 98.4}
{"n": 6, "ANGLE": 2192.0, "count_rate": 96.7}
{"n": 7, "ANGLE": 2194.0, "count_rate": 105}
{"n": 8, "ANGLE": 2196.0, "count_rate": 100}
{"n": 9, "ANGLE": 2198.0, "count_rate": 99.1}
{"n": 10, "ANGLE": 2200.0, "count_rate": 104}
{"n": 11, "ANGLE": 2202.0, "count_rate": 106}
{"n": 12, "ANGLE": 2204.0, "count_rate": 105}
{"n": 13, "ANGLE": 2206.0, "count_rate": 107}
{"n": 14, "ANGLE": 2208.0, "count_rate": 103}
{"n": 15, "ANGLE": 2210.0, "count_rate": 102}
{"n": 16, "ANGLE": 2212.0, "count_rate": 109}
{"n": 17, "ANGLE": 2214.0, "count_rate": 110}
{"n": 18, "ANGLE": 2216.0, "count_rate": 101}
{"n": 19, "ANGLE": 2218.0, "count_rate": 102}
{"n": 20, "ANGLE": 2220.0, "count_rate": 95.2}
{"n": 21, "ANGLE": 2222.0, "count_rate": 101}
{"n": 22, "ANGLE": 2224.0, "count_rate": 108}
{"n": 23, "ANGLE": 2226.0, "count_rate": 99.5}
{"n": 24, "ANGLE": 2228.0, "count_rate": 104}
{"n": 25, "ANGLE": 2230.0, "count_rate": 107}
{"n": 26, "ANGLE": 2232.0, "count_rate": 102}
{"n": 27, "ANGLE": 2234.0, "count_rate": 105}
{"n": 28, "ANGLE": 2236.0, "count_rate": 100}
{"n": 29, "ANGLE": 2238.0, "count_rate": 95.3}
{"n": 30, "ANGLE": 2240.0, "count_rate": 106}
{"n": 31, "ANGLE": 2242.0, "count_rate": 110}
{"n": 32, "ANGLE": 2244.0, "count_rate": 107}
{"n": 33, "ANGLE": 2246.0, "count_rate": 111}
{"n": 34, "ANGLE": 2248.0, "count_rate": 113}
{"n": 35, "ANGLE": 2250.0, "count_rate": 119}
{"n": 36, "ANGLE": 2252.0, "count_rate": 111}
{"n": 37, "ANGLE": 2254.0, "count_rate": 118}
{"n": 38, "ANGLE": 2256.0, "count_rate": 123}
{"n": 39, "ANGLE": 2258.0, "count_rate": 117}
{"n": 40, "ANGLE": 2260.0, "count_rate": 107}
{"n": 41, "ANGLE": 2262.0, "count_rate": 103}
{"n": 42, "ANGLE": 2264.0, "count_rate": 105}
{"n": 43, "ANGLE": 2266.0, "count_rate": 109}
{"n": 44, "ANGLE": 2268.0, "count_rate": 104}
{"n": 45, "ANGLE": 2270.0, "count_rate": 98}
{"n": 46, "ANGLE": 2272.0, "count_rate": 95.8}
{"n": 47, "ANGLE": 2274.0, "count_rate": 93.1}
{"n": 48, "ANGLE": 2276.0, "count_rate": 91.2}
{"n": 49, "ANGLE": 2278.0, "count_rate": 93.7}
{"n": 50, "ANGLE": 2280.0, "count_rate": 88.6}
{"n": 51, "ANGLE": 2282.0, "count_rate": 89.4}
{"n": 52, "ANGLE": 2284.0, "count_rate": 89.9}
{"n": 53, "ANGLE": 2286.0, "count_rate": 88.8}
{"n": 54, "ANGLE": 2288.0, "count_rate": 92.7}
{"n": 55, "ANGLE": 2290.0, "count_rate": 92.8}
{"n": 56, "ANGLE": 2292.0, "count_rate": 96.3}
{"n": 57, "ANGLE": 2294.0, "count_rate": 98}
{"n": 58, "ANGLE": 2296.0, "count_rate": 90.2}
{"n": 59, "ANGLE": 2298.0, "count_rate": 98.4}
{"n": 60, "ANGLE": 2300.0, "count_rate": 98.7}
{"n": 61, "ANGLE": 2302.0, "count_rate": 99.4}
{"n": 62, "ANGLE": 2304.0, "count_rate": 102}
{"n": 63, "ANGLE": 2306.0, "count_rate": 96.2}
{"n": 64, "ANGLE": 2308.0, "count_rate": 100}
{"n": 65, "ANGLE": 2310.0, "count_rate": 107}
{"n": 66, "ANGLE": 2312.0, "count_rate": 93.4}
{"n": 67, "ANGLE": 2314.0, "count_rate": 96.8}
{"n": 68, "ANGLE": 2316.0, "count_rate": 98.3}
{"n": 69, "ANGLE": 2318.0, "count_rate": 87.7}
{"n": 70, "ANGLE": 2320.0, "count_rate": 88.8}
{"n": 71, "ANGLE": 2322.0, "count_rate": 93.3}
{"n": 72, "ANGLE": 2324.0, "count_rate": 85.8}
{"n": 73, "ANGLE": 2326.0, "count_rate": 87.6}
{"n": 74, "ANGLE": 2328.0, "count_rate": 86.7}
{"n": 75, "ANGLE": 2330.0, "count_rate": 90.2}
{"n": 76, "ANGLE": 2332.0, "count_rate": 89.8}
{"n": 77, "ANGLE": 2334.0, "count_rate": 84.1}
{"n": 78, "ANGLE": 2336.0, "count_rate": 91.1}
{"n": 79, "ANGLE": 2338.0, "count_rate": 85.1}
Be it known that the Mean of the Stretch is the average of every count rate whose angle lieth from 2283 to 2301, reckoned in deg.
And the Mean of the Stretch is 94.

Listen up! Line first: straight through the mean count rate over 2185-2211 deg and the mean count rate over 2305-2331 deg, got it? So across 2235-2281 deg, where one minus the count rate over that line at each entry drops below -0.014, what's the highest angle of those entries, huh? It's 2270.0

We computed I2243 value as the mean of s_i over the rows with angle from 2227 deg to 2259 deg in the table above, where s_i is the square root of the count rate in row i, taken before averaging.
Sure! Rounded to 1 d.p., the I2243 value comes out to 10.4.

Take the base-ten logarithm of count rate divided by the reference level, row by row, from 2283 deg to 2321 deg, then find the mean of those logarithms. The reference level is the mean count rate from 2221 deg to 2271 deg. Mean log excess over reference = -0.051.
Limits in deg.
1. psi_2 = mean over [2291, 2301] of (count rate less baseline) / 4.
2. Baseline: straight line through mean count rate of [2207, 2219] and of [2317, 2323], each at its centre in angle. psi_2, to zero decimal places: 1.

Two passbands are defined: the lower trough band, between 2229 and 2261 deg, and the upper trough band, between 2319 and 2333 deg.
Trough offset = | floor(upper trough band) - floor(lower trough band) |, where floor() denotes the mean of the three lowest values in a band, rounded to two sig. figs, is 12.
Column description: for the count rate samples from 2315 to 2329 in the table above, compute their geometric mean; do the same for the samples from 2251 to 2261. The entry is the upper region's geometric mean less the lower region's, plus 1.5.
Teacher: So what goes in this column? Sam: -24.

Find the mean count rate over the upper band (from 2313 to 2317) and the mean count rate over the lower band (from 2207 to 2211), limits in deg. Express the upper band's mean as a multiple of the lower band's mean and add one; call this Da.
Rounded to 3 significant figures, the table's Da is 1.95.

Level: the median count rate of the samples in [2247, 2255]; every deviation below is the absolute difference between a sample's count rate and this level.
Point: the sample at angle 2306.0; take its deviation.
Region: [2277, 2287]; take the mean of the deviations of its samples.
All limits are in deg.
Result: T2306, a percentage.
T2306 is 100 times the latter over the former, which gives 132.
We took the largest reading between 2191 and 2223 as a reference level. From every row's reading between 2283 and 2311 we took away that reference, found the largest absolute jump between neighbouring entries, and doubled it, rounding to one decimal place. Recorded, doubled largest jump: 16.4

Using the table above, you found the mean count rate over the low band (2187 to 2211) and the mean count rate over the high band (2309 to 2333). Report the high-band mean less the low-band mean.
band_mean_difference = -10.0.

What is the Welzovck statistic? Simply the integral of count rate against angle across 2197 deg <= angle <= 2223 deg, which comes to 2689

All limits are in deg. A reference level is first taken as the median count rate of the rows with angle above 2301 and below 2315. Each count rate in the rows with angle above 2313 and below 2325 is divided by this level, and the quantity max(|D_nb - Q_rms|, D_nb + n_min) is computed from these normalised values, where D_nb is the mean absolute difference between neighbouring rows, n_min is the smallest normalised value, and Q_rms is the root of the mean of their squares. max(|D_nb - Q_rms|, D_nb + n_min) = 0.91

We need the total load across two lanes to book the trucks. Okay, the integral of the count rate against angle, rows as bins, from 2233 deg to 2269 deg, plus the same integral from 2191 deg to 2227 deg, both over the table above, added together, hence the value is 7634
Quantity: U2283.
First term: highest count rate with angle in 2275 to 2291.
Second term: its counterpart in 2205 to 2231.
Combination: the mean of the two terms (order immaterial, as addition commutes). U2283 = 102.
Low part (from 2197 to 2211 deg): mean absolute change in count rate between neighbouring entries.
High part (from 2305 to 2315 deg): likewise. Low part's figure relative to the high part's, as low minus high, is -4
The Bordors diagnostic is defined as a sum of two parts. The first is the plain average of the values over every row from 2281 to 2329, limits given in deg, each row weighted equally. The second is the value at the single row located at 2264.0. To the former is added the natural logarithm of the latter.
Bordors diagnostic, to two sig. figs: 99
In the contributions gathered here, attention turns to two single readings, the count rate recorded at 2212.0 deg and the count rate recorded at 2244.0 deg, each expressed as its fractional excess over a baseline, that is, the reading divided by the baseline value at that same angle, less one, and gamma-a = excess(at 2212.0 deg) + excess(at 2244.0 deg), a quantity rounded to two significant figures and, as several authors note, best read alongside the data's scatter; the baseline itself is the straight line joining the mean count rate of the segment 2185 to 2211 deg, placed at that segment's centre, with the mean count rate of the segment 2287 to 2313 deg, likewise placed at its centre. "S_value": 0.15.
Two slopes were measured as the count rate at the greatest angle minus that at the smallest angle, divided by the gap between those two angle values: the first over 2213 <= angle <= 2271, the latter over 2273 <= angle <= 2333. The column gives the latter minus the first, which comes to 0.16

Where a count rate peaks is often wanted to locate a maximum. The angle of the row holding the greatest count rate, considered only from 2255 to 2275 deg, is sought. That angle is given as 2256.0 deg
